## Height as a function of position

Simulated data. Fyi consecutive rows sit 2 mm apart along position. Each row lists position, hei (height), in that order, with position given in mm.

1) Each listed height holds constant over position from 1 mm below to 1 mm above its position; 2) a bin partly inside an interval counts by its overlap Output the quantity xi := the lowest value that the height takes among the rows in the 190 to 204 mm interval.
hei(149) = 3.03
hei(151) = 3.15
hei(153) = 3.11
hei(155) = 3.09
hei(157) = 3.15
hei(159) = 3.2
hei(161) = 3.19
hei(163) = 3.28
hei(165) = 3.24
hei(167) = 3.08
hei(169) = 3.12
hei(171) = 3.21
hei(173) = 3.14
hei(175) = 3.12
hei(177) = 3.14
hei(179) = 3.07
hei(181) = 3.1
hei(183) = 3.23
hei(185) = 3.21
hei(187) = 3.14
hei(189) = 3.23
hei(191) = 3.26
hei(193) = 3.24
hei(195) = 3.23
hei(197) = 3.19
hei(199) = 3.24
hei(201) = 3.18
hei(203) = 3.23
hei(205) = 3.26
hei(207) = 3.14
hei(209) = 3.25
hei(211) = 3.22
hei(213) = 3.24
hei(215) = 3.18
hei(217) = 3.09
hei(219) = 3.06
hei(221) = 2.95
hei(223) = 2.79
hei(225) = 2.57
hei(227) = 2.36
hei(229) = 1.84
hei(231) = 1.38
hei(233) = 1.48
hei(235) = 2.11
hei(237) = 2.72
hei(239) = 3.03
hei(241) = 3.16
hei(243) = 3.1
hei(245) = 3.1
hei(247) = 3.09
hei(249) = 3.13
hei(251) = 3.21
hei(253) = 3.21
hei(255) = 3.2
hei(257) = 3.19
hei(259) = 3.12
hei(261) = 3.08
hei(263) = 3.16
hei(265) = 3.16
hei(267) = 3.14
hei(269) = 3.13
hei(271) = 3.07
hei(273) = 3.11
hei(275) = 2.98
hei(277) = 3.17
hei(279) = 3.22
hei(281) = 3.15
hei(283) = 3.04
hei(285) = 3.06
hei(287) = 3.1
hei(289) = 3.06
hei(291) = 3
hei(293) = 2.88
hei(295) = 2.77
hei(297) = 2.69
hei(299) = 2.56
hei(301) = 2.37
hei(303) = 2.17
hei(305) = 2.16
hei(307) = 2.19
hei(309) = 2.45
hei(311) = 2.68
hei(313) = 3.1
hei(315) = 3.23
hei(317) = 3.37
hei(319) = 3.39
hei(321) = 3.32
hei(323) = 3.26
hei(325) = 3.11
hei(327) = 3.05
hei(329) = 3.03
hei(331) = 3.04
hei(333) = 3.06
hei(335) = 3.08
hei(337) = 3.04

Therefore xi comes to 3.18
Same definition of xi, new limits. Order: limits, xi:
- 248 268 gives 3.08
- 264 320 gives 2.16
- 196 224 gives 2.79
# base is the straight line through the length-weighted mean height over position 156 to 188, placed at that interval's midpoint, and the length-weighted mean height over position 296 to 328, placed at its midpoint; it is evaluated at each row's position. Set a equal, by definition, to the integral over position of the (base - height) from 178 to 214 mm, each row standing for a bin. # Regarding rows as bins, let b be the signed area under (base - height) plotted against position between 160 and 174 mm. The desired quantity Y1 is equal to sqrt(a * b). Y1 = 0.4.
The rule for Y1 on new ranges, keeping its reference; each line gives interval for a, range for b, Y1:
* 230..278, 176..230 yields 1.6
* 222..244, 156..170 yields 1.0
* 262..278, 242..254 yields 2.5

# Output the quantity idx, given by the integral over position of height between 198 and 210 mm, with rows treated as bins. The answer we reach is 38.6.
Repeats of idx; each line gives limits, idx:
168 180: 37.6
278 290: 37.3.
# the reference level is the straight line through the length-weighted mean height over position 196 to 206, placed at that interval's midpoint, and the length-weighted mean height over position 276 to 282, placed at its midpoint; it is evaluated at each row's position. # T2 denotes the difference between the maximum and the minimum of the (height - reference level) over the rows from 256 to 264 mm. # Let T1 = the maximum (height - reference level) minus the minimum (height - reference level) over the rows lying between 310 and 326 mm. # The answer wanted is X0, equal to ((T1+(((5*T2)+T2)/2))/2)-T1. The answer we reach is -0.2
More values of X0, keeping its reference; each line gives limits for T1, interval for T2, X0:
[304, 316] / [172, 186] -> -0.3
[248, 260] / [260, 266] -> 0.1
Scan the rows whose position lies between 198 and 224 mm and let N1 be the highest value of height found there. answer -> 3.26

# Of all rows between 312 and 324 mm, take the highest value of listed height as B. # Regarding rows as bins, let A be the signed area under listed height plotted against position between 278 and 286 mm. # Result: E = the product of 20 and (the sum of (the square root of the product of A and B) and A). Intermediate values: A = 25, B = 3.39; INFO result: 683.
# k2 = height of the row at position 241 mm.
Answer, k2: 3.16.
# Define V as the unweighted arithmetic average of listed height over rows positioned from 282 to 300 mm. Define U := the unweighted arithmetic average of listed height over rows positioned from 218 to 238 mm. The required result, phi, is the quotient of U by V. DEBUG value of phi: 0.80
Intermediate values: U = 2.33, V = 2.9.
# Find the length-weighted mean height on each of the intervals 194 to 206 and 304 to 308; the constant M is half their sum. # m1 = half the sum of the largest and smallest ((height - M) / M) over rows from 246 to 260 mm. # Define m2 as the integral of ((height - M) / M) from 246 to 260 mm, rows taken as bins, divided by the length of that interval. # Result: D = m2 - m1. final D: 0.005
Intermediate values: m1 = 0.167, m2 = 0.173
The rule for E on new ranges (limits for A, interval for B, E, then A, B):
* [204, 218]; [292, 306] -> 1122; 45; 2.88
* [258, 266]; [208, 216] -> 681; 25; 3.25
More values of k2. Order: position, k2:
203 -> 3.23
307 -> 2.19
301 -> 2.37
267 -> 3.14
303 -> 2.17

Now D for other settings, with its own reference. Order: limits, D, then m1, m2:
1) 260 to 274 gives 0.002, 0.154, 0.157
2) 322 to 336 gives -0.020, 0.166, 0.145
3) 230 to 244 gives 0.058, -0.159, -0.101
